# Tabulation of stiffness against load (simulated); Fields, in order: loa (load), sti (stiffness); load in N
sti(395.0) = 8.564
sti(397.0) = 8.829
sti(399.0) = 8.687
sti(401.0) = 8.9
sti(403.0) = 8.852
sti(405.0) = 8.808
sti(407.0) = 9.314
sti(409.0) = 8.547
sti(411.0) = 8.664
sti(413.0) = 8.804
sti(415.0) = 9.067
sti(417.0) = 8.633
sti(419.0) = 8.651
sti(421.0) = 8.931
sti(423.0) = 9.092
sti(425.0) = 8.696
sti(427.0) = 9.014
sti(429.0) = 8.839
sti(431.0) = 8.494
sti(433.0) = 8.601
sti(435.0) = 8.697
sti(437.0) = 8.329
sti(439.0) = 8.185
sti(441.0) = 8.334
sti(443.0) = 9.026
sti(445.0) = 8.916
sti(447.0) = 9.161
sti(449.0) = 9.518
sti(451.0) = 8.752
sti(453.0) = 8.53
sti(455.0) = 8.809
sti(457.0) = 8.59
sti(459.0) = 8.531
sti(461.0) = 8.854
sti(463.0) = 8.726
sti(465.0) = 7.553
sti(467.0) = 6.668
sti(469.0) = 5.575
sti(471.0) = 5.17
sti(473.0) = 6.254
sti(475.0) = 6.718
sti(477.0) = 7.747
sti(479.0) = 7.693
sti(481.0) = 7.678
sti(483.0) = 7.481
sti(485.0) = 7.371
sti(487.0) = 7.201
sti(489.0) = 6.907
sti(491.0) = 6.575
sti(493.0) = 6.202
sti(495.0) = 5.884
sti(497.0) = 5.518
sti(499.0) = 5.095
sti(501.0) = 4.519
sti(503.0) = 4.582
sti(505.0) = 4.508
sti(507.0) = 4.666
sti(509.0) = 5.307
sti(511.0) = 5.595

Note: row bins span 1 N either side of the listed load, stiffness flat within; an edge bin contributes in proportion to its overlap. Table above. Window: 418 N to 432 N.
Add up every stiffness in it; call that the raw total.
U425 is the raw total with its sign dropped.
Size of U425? 61.7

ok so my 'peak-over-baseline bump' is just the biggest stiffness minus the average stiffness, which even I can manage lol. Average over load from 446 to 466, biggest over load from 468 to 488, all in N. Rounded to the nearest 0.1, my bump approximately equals -1.0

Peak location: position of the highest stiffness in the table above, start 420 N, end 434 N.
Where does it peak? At 423.0 N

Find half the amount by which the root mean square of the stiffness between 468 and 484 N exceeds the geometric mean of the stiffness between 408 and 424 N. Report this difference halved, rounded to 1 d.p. -1.0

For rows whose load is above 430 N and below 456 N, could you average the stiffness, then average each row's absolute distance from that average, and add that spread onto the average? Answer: 9.0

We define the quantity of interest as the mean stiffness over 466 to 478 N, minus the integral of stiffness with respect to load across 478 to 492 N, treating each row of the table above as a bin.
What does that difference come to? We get -95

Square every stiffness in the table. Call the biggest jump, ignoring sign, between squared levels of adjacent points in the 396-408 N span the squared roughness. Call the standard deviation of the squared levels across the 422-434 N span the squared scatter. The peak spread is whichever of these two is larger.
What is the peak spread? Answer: 9.2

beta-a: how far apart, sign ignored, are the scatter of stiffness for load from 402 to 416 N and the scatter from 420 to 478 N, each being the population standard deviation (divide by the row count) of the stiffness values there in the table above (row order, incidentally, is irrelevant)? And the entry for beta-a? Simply 0.84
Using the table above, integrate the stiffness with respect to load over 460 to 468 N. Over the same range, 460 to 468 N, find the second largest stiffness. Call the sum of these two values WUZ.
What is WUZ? 72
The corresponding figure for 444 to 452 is 82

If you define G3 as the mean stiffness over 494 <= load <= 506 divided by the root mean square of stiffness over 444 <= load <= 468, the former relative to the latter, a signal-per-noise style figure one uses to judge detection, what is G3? 0.58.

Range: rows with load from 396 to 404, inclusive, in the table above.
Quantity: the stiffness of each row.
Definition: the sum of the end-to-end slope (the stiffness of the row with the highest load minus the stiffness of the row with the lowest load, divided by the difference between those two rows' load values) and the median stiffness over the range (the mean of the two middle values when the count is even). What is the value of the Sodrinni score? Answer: 8.8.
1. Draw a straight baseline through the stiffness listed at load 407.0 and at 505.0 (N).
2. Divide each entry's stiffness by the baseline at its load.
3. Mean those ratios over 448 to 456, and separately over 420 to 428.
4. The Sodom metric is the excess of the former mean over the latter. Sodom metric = 0.20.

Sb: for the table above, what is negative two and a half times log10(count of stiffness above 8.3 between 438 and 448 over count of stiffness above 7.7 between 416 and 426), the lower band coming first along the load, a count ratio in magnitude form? 0.24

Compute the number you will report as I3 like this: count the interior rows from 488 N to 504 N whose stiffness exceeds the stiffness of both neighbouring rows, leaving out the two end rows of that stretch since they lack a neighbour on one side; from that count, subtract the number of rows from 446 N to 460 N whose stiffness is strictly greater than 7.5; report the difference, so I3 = -7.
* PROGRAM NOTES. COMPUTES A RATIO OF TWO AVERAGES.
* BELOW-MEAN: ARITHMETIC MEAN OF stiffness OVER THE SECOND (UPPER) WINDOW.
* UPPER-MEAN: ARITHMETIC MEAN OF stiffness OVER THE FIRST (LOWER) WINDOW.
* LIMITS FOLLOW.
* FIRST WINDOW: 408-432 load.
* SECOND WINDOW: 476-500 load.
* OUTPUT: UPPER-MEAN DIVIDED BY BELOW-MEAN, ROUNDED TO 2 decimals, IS 1.30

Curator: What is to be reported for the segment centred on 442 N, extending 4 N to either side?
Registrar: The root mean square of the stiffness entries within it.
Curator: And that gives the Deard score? 8.6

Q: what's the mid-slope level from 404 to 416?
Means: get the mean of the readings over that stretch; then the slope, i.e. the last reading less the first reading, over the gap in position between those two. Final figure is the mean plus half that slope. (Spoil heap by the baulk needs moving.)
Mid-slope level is 8.88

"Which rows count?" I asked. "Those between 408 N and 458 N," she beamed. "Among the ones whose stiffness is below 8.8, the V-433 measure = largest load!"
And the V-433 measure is 457.0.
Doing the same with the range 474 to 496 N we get 495.0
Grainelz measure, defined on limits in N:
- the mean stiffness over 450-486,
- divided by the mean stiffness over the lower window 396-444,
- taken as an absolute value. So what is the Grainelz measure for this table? 0.87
